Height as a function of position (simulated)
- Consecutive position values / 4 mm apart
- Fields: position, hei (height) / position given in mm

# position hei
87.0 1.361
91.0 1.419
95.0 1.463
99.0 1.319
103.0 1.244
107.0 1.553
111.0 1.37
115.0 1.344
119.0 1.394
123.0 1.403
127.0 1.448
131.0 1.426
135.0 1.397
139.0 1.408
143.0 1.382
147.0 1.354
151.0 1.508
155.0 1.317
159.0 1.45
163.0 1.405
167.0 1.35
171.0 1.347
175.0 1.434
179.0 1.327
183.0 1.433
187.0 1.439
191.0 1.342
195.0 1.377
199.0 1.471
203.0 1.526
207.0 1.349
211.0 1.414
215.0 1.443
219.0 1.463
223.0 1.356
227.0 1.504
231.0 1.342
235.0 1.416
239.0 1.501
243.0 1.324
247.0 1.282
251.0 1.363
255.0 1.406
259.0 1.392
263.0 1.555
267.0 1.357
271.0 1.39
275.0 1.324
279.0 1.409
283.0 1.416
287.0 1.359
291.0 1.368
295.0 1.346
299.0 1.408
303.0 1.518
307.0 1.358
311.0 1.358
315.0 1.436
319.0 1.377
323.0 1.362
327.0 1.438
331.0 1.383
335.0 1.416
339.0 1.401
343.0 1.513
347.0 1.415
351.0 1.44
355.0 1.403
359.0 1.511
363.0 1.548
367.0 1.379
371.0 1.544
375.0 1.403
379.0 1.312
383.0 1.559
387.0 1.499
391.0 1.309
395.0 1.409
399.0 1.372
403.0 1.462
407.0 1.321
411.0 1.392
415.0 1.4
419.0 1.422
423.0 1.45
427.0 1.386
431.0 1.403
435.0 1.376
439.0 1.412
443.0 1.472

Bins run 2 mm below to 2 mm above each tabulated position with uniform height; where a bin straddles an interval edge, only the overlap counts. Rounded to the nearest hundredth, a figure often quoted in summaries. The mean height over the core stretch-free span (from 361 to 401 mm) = 1.43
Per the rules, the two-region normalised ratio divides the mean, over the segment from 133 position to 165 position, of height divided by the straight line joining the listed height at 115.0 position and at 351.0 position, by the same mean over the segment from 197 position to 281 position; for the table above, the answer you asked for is 1.022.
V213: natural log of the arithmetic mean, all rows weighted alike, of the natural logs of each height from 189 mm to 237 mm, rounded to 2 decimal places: -1.06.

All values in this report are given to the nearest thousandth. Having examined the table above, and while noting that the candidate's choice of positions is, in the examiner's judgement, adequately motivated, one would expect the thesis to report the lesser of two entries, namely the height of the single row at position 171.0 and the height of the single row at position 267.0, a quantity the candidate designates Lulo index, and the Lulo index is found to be 1.347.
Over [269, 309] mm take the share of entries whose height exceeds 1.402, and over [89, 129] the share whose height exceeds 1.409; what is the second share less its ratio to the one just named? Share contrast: -0.6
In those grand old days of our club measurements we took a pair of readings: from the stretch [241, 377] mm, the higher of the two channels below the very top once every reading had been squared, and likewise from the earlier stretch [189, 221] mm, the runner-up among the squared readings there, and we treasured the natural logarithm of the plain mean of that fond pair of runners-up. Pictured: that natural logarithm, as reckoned 0.824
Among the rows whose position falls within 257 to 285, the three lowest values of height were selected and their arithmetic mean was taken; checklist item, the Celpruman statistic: 1.36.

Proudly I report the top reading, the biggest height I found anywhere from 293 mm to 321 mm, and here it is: 1.518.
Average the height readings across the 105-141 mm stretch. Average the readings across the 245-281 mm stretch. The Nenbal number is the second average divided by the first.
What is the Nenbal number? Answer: 0.98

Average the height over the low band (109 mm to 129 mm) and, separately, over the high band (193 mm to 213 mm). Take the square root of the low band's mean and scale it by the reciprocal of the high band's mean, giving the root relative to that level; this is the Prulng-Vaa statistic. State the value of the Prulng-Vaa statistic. 0.826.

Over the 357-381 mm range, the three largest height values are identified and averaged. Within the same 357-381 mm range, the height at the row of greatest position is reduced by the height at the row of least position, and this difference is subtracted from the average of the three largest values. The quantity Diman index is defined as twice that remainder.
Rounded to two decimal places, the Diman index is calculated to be 3.47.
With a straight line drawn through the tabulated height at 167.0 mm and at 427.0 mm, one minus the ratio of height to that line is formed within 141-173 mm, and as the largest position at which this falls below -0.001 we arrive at 163.0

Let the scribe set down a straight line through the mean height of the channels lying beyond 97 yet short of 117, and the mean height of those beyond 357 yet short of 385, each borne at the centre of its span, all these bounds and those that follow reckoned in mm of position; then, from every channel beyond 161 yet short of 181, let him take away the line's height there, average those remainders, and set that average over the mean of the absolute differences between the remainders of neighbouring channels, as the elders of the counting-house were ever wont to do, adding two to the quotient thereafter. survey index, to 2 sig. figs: 1.7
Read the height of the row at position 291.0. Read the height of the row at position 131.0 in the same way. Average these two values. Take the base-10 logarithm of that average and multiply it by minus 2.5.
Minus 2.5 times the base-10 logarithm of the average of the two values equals -0.363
